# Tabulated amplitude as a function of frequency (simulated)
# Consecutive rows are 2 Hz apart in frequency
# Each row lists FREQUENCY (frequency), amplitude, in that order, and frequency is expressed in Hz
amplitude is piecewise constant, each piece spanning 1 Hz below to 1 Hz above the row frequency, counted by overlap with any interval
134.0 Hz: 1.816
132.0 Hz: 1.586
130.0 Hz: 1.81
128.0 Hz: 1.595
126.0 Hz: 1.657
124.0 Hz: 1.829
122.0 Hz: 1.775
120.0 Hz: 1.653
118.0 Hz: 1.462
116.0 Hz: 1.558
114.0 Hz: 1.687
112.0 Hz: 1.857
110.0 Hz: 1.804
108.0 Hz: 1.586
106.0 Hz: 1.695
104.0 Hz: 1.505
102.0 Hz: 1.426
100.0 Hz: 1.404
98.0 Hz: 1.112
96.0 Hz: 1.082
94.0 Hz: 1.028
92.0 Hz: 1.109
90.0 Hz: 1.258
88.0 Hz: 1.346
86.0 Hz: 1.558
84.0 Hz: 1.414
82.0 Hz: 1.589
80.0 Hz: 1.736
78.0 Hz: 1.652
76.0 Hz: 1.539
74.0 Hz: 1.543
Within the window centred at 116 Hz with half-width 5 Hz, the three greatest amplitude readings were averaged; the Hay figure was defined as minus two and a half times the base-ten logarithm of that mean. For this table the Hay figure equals -0.597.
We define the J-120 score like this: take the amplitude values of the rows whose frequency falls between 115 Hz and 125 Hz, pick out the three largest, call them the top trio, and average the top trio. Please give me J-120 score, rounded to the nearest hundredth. 1.75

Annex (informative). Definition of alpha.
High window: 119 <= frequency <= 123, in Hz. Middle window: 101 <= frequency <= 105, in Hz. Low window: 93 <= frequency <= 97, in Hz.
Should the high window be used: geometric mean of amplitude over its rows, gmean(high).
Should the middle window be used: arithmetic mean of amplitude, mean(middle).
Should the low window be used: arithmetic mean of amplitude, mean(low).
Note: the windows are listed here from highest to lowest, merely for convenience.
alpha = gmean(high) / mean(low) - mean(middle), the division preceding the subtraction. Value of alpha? 0.2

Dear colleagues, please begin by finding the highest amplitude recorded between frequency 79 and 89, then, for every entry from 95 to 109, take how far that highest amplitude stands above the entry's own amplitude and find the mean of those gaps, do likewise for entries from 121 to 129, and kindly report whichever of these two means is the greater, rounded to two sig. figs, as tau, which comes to 0.33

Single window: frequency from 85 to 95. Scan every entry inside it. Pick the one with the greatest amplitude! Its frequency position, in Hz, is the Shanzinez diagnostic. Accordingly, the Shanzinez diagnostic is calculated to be 86.0 Hz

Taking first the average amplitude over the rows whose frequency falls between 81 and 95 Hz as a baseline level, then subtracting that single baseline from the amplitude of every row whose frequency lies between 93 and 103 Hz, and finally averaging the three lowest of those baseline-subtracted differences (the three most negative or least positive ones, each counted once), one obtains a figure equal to -0.25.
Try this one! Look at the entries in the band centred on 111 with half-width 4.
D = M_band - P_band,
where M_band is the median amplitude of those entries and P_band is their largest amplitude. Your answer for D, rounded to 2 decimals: -0.11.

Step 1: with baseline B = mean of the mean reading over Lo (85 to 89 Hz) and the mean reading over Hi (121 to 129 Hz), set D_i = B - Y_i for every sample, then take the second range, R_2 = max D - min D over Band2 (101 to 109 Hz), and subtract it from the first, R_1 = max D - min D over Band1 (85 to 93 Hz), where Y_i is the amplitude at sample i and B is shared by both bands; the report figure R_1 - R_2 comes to 0.18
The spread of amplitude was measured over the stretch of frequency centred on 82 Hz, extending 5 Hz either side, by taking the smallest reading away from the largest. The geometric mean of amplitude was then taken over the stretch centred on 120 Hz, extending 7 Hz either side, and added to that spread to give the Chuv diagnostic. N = 1.98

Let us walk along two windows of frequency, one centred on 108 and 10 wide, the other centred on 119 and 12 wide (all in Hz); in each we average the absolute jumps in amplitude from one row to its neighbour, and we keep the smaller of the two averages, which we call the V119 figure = 0.118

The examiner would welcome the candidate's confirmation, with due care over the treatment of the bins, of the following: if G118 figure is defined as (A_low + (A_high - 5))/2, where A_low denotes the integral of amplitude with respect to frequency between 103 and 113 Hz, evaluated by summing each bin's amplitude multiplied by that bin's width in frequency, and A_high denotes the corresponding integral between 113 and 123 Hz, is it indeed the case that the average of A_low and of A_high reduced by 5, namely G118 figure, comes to 14.1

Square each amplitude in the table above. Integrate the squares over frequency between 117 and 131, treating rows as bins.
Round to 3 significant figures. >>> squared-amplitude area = 39.9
